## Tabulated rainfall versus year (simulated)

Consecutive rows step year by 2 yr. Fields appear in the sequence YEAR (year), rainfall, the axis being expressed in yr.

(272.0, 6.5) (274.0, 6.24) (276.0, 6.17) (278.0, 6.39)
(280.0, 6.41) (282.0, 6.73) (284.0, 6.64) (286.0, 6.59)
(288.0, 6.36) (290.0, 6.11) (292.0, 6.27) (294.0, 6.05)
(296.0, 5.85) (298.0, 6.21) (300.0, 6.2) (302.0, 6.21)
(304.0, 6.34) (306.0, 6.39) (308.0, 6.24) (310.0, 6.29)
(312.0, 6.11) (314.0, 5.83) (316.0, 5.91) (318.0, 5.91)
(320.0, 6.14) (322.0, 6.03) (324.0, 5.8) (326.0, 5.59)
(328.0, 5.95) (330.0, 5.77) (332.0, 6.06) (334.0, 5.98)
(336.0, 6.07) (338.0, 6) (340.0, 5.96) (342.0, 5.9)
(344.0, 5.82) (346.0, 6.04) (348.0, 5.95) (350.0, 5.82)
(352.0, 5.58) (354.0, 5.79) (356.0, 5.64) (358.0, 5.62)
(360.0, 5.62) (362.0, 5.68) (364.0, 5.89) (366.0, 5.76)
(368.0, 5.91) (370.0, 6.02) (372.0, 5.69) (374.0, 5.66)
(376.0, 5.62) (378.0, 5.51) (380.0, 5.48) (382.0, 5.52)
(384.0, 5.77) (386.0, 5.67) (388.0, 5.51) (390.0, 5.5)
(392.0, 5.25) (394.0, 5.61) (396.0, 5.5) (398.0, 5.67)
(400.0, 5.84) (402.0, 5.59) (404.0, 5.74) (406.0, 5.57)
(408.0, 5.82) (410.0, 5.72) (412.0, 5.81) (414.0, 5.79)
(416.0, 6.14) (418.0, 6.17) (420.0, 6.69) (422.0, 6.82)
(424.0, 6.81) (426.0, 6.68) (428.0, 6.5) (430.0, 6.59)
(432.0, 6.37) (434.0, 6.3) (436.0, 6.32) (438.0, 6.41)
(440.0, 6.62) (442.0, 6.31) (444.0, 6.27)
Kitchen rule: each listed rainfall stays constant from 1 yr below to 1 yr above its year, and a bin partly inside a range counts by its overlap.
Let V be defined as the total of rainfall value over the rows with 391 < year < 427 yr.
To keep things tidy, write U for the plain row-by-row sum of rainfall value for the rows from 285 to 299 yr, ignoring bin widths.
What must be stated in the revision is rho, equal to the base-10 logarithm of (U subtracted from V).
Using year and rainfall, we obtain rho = 1.80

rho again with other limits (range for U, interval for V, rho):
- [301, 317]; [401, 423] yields 1.22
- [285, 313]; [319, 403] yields 2.19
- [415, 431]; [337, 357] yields 0.79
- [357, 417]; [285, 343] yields 0.75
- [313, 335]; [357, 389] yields 1.41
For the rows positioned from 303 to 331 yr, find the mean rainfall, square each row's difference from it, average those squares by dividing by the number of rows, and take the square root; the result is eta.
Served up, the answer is 0.23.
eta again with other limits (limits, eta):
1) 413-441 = 0.28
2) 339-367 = 0.14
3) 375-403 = 0.14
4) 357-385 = 0.15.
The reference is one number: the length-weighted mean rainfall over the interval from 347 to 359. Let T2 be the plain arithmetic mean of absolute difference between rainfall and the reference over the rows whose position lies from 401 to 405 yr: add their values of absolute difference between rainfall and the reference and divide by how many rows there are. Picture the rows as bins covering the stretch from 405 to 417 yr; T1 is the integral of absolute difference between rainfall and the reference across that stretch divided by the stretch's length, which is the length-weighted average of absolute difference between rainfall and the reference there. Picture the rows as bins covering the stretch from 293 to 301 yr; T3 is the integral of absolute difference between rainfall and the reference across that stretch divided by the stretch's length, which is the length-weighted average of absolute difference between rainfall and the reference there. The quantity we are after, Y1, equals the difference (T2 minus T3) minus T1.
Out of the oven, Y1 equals -0.40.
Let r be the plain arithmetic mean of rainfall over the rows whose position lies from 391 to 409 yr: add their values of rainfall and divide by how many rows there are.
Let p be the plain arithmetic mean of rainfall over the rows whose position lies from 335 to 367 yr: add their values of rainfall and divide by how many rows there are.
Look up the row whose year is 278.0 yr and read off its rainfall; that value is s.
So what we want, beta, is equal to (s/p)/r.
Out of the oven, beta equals 0.195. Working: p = 5.8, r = 5.62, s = 6.39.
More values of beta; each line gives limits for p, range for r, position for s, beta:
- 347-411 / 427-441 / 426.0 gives 0.183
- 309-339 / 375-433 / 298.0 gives 0.176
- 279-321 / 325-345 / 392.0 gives 0.143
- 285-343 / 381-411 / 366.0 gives 0.169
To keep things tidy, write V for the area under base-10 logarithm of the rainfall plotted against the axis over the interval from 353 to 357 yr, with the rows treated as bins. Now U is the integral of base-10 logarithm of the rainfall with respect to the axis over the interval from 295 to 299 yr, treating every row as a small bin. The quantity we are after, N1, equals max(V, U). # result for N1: 3.12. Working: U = 3.12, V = 3.03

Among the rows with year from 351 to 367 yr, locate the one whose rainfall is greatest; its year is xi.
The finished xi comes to 364.0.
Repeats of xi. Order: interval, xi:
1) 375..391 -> 384.0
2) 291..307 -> 306.0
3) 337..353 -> 346.0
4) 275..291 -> 282.0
